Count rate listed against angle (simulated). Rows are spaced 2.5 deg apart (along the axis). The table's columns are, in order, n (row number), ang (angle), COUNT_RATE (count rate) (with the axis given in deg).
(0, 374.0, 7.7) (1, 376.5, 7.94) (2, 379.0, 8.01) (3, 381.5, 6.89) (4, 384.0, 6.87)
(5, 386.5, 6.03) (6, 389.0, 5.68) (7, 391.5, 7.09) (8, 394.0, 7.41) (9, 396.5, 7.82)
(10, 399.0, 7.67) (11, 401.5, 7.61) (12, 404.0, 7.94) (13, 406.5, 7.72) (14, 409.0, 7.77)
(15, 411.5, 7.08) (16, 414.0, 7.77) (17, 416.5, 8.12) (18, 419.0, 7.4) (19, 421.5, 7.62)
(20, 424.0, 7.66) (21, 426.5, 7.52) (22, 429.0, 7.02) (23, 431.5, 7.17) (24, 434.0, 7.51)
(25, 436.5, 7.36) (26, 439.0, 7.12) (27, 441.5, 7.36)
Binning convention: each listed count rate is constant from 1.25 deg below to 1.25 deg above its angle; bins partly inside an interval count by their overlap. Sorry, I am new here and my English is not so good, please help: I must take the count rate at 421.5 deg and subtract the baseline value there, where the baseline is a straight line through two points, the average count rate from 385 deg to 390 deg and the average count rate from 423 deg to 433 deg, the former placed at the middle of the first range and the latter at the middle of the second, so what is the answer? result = 0.51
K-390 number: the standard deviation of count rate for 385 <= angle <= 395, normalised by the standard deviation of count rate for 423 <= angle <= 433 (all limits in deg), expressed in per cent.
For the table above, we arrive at 278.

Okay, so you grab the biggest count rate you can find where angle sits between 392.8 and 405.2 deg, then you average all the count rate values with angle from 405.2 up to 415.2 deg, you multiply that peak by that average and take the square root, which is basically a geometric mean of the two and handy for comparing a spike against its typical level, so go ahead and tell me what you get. 7.76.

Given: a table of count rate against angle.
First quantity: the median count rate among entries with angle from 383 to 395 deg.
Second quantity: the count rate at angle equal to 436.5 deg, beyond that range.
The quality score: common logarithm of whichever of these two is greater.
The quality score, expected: 0.867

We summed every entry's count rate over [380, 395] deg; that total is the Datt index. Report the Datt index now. 40.0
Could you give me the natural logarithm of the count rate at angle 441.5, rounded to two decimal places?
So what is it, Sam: 2.00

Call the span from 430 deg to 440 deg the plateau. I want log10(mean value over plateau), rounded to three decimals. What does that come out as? 0.863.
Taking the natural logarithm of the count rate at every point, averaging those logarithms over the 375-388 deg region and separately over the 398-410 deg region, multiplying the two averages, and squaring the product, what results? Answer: 16.1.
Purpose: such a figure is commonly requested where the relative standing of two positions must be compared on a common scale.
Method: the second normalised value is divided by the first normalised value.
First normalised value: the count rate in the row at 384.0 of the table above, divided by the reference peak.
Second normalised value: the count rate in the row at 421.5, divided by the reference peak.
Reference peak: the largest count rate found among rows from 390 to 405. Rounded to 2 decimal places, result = 1.11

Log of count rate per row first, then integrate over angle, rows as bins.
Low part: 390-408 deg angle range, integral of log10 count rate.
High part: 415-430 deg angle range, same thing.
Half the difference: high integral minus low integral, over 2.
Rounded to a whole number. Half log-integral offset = -1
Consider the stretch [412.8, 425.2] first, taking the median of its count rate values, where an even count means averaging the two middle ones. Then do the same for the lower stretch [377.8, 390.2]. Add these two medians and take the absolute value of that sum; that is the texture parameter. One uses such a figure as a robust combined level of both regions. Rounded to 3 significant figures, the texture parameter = 14.5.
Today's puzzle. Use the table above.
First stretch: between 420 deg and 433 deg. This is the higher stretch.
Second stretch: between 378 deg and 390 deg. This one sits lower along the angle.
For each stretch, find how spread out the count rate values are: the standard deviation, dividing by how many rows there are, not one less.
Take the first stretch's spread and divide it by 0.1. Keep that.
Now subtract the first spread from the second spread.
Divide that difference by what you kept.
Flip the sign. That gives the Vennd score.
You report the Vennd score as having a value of -0.22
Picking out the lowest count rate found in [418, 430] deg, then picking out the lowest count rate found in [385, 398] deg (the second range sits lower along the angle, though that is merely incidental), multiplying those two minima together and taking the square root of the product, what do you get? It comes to 6.31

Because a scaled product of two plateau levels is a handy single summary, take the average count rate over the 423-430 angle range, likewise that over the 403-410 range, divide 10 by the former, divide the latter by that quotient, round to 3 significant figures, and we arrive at 5.78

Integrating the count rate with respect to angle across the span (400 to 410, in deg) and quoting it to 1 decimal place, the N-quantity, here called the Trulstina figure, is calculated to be 77.6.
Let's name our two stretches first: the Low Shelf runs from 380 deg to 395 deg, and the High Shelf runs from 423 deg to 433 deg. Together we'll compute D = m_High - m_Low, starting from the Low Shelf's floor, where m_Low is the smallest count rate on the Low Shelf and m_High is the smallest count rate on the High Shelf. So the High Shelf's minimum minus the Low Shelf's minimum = 1.3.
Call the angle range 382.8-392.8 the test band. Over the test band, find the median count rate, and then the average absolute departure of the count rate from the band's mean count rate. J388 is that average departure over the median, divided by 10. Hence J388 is 0.0087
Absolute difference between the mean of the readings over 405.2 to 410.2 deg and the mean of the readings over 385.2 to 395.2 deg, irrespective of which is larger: 1.2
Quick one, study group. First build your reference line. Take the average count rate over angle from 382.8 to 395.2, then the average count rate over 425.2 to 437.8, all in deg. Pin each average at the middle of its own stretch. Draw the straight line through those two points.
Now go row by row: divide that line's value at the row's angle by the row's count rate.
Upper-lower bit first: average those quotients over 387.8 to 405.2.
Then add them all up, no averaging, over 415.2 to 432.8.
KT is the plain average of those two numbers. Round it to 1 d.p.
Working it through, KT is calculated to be 3.8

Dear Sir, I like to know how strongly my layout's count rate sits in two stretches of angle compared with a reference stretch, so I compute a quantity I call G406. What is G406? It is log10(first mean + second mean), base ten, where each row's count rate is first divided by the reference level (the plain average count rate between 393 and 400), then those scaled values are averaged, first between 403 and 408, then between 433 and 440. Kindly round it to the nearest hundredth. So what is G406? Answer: 0.30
